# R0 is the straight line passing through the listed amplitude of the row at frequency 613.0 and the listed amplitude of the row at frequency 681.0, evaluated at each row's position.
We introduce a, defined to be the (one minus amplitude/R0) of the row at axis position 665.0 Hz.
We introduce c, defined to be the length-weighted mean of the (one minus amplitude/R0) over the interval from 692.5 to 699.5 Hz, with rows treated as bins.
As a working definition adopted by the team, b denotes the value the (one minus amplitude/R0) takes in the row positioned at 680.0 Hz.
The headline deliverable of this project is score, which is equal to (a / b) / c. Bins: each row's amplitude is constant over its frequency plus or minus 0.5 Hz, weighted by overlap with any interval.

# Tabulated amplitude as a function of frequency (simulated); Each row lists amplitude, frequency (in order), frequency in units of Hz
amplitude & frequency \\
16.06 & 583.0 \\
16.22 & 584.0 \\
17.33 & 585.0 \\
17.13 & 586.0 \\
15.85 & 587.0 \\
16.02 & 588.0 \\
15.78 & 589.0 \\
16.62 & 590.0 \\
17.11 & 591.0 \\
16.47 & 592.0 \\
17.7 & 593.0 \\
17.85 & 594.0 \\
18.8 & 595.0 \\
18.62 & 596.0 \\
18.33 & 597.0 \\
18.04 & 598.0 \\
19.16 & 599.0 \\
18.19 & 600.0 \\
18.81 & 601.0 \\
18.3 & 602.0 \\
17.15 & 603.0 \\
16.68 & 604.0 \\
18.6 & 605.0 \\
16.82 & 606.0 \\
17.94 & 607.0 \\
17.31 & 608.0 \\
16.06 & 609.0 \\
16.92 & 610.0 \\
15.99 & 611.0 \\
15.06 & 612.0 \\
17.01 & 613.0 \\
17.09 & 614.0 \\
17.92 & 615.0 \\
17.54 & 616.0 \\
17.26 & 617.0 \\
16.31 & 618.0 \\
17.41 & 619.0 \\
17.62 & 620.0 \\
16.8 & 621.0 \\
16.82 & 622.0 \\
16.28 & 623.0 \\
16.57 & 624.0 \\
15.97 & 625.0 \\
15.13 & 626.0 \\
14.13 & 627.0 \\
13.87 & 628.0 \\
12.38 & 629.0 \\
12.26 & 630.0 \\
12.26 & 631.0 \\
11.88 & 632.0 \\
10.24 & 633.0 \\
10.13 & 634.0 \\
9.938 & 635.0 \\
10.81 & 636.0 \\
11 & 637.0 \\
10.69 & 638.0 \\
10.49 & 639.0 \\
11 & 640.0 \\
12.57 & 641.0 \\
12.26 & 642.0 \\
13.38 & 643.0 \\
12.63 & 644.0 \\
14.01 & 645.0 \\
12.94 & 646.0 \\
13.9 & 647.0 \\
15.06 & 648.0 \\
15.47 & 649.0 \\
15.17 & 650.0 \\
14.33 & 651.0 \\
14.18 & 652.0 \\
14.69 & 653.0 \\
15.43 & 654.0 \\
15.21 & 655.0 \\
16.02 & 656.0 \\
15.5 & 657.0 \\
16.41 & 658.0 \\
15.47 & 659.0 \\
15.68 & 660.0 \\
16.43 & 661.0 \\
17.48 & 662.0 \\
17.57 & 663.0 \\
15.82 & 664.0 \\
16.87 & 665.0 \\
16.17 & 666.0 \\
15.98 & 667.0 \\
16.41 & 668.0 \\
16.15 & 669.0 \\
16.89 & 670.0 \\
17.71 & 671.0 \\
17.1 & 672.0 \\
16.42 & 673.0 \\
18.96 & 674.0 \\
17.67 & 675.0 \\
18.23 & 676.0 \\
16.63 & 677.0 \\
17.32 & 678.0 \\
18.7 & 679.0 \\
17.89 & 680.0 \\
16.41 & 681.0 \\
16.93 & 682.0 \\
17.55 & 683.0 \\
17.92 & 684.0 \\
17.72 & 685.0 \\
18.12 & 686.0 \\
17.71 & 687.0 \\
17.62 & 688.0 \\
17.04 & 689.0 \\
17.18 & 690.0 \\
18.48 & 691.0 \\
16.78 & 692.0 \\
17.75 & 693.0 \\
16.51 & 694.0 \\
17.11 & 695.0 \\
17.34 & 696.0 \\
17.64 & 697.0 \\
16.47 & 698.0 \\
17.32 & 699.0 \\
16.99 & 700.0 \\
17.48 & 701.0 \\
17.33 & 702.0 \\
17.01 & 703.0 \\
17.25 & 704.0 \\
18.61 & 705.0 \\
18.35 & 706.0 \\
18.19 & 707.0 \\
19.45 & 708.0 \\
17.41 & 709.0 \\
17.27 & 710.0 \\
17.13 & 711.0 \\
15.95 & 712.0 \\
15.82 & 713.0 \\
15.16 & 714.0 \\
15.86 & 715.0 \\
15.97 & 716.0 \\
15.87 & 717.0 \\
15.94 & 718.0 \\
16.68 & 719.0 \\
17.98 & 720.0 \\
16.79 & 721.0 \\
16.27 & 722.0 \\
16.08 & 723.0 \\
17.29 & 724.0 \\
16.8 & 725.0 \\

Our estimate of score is -4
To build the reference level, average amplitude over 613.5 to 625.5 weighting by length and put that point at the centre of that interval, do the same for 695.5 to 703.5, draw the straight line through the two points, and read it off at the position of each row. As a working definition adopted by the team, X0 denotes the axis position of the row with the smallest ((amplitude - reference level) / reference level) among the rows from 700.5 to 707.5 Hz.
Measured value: 703.0 Hz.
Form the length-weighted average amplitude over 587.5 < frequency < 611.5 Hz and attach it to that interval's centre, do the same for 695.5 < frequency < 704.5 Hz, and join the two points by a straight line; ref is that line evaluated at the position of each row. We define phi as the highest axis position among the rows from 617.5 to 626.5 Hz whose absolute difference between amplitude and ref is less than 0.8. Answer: 622.0 Hz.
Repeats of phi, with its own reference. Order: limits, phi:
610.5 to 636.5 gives 622.0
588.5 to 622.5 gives 622.0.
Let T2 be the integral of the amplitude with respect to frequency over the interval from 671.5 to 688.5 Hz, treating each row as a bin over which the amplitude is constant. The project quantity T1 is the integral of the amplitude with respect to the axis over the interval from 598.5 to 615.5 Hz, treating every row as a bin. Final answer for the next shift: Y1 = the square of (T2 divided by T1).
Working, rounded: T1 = 295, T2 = 299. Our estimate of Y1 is 1.03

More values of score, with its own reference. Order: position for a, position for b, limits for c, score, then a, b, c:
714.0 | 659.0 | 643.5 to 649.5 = 5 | 0.06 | 0.068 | 0.162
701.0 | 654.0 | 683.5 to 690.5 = 14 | -0.08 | 0.073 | -0.077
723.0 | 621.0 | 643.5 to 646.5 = -1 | 0.00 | 0.008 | 0.211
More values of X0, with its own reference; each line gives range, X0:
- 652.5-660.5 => 653.0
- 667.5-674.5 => 669.0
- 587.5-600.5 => 589.0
